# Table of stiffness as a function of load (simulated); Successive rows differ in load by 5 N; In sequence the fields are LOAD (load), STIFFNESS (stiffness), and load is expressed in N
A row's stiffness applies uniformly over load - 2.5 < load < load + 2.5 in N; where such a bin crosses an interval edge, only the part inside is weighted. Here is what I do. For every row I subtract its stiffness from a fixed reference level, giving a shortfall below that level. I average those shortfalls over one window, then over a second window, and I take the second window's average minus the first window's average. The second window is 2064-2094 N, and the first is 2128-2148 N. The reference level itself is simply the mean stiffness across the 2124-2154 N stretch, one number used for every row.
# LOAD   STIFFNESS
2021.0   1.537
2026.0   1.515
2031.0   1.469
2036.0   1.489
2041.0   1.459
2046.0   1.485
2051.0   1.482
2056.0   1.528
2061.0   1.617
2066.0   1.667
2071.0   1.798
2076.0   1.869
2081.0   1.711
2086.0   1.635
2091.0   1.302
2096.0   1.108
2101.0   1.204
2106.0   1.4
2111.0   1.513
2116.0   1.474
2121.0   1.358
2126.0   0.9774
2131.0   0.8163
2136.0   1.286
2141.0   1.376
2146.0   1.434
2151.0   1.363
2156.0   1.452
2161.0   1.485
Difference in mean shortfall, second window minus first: -0.44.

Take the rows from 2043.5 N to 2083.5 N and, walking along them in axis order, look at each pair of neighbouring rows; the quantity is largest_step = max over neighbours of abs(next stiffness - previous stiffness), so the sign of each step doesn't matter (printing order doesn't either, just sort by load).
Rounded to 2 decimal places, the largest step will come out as 0.16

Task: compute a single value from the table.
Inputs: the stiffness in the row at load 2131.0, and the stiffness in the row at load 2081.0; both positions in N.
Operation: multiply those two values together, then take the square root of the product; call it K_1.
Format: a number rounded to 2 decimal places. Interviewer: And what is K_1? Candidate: 1.18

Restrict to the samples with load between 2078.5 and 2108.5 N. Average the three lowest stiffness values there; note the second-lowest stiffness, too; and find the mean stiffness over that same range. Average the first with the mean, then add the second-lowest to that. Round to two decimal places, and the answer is 2.50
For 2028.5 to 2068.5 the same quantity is 2.97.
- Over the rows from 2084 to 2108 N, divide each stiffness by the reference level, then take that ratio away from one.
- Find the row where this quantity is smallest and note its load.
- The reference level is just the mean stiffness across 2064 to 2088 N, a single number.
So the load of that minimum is 2086.0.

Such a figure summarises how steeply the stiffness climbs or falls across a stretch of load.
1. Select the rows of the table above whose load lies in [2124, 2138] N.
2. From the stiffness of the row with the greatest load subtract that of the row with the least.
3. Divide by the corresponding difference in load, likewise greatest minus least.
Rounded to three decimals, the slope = 0.031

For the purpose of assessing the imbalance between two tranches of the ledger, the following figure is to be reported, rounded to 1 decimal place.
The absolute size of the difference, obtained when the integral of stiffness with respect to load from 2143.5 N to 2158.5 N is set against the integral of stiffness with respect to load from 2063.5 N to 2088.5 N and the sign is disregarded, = 22.2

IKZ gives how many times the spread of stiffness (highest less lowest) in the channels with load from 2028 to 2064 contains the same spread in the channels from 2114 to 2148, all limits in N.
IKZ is 0.24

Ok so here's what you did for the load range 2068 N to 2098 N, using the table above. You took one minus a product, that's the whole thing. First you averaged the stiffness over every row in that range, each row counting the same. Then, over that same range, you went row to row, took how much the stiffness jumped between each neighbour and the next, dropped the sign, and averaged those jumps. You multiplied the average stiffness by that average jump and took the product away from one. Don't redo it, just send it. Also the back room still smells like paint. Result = 0.74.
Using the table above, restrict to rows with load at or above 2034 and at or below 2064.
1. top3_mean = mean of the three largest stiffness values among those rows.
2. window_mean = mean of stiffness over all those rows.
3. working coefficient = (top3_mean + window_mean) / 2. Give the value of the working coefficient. 1.53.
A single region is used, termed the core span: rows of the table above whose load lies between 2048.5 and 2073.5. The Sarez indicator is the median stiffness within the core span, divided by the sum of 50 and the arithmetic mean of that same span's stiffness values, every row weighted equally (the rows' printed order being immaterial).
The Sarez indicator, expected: 0.0313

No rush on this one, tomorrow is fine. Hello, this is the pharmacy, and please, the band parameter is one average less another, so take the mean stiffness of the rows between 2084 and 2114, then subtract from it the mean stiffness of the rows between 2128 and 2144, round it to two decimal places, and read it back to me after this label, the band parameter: 0.20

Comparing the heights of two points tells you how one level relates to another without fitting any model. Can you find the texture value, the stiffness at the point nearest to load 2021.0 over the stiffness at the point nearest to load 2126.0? 1.57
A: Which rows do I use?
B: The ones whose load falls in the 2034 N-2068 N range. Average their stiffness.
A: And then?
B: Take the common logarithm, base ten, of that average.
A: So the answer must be 0.19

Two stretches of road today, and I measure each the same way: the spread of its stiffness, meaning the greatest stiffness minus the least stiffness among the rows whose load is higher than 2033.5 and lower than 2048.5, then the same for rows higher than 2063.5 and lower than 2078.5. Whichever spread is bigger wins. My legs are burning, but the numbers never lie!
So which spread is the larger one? 0.20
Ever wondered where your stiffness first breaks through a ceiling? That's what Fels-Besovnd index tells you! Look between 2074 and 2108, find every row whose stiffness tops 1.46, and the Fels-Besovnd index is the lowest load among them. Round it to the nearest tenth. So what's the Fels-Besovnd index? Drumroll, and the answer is 2076.0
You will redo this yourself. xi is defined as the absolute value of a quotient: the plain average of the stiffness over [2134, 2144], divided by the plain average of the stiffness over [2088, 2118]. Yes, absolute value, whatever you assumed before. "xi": 1.00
